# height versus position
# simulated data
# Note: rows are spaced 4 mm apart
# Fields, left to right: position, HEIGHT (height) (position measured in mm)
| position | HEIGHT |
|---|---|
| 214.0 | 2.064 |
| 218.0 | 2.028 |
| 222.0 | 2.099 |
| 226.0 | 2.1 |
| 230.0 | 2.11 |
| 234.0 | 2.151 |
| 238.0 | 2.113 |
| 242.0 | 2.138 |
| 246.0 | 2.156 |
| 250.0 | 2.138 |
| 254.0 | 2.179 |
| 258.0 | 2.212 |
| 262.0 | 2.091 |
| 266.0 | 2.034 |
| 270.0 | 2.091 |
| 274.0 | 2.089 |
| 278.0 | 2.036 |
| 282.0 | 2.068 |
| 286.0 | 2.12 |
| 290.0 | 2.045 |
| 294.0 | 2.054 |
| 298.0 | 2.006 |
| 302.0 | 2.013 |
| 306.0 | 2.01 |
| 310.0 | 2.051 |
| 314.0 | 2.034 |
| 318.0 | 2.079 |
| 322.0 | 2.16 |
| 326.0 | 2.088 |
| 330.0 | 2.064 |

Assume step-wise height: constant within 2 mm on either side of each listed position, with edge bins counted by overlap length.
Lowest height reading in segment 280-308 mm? 2.006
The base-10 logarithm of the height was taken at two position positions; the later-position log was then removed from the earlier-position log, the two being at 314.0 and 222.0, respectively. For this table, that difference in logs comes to 0.014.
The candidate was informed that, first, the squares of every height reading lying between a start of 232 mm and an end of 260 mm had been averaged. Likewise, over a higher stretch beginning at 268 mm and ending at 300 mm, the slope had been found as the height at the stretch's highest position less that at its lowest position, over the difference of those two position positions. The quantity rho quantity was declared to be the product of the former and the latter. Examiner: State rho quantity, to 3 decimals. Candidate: -0.014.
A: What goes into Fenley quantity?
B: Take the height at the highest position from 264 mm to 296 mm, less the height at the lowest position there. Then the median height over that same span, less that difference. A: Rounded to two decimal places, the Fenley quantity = 2.04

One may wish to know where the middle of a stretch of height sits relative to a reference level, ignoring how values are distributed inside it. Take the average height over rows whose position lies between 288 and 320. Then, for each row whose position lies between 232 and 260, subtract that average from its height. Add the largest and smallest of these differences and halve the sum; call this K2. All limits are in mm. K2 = 0.13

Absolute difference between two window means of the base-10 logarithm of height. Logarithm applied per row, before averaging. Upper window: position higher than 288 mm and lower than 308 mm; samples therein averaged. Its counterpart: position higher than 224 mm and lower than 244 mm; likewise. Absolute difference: 0.0203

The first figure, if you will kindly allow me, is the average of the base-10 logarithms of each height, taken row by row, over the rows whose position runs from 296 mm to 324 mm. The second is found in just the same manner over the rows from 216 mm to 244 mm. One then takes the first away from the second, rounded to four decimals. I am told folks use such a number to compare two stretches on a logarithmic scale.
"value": 0.0116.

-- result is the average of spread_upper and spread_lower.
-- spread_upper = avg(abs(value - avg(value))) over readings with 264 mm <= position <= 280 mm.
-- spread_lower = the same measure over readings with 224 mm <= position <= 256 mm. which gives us 0.024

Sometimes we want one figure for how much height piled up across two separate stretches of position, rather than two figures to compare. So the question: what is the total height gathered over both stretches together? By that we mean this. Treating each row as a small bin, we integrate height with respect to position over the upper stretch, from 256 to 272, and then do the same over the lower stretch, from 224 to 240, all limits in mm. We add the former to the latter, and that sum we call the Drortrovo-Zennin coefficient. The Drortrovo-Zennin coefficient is 67.6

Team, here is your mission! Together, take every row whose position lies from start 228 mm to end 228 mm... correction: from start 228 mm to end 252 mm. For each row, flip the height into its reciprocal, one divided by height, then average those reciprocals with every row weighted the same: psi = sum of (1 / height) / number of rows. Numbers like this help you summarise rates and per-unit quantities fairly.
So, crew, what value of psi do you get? 0.469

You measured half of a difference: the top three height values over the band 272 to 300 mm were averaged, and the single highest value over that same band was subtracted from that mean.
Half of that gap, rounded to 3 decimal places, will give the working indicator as -0.014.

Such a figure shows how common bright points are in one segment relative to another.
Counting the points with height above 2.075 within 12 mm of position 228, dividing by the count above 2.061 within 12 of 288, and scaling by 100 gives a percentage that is 250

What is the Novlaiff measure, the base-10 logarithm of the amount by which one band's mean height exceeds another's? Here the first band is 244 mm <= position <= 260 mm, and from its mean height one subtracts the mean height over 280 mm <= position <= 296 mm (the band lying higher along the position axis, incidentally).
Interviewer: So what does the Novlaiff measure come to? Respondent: -1.0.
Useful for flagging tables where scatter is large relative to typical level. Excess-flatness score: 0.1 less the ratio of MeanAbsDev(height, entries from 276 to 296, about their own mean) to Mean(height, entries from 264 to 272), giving 0.0886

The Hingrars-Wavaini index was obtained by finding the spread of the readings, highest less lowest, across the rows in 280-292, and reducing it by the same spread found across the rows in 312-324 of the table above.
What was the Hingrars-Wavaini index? -0.051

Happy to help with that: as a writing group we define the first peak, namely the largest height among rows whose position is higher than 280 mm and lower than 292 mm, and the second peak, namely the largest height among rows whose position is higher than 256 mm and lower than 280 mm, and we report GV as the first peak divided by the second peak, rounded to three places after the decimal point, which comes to 0.958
